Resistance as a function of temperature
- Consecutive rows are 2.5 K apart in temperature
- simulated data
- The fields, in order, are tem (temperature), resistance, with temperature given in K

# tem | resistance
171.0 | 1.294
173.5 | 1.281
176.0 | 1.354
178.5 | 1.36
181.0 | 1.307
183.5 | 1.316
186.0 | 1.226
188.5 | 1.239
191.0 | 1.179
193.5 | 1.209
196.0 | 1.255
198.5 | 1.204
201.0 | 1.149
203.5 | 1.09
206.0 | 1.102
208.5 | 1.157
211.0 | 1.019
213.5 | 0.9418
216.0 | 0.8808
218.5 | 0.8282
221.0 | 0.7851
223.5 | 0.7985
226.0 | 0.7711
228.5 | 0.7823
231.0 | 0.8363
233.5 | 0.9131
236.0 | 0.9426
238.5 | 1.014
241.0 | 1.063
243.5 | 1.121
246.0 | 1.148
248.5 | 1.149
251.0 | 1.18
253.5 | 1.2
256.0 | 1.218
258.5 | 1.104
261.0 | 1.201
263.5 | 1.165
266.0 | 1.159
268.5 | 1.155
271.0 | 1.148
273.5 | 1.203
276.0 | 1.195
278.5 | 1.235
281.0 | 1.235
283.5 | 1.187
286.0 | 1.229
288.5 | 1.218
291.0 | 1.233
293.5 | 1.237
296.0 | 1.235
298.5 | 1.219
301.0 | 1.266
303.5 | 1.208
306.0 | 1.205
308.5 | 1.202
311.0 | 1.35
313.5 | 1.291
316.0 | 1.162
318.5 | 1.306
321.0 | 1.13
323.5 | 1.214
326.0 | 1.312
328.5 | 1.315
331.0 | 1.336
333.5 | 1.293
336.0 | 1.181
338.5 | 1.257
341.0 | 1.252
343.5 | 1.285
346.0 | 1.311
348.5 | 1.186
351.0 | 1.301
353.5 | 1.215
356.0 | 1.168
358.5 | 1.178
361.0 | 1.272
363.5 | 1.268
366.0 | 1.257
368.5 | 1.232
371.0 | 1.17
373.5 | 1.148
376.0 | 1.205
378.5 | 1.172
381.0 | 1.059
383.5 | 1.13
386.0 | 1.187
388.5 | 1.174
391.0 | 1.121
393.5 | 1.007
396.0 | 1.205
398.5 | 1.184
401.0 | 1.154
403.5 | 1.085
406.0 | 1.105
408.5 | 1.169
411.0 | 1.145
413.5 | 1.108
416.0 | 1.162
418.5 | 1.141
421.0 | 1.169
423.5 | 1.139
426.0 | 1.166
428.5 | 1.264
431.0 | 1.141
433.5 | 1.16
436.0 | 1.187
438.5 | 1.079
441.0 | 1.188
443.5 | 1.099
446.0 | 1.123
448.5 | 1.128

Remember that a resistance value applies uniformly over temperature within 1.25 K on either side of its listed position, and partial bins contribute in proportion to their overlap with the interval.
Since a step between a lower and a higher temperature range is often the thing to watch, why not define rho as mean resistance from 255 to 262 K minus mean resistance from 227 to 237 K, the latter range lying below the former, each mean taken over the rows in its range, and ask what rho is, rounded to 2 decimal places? 0.31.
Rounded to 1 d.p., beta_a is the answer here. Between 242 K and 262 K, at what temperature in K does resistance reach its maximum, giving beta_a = 256.0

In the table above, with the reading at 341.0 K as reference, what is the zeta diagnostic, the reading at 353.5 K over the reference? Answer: 0.97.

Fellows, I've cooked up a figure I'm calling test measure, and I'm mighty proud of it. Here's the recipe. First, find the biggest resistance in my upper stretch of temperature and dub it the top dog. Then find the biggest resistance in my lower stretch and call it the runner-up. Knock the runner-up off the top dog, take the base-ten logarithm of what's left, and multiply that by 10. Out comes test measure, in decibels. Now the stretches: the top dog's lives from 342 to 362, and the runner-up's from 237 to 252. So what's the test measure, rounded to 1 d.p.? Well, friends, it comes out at -8.8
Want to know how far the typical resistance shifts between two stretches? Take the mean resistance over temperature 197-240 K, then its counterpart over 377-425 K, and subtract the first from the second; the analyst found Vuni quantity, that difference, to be 0.18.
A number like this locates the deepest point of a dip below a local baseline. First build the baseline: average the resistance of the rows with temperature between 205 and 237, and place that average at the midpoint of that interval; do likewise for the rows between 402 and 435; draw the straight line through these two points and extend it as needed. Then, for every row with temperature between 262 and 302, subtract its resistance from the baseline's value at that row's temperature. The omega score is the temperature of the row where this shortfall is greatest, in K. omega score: 271.0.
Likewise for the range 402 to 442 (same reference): 438.5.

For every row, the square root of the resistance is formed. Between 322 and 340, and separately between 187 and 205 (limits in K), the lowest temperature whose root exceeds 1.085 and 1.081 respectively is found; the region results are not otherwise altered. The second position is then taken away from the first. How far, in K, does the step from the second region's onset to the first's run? 135.0 K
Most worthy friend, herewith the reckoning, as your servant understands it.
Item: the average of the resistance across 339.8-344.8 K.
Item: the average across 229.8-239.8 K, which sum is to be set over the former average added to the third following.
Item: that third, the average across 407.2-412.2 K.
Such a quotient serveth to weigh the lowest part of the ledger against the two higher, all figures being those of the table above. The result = 0.382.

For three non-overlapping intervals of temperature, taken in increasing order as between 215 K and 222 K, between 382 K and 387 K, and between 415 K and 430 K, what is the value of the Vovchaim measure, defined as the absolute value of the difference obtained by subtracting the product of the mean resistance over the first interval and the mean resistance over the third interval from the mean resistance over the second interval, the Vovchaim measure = 0.18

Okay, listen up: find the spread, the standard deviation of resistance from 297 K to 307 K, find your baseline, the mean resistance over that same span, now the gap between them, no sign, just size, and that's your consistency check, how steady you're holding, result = 1.20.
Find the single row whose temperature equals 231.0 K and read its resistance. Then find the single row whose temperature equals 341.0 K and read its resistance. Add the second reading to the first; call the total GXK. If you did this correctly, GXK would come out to 2.09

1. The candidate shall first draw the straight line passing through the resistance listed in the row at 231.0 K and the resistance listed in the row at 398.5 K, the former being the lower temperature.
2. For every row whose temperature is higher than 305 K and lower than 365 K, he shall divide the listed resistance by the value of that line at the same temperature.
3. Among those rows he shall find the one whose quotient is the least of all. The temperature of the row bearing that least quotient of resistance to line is 356.0 K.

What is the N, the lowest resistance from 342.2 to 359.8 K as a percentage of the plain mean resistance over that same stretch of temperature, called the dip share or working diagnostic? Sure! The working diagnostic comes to 94.6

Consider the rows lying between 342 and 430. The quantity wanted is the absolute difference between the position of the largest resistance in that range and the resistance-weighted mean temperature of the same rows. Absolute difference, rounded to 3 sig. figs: 39.3 K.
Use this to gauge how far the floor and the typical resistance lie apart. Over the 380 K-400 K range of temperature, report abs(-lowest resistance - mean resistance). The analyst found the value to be 2.14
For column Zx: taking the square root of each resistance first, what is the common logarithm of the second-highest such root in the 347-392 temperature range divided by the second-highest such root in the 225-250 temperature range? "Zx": 0.02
